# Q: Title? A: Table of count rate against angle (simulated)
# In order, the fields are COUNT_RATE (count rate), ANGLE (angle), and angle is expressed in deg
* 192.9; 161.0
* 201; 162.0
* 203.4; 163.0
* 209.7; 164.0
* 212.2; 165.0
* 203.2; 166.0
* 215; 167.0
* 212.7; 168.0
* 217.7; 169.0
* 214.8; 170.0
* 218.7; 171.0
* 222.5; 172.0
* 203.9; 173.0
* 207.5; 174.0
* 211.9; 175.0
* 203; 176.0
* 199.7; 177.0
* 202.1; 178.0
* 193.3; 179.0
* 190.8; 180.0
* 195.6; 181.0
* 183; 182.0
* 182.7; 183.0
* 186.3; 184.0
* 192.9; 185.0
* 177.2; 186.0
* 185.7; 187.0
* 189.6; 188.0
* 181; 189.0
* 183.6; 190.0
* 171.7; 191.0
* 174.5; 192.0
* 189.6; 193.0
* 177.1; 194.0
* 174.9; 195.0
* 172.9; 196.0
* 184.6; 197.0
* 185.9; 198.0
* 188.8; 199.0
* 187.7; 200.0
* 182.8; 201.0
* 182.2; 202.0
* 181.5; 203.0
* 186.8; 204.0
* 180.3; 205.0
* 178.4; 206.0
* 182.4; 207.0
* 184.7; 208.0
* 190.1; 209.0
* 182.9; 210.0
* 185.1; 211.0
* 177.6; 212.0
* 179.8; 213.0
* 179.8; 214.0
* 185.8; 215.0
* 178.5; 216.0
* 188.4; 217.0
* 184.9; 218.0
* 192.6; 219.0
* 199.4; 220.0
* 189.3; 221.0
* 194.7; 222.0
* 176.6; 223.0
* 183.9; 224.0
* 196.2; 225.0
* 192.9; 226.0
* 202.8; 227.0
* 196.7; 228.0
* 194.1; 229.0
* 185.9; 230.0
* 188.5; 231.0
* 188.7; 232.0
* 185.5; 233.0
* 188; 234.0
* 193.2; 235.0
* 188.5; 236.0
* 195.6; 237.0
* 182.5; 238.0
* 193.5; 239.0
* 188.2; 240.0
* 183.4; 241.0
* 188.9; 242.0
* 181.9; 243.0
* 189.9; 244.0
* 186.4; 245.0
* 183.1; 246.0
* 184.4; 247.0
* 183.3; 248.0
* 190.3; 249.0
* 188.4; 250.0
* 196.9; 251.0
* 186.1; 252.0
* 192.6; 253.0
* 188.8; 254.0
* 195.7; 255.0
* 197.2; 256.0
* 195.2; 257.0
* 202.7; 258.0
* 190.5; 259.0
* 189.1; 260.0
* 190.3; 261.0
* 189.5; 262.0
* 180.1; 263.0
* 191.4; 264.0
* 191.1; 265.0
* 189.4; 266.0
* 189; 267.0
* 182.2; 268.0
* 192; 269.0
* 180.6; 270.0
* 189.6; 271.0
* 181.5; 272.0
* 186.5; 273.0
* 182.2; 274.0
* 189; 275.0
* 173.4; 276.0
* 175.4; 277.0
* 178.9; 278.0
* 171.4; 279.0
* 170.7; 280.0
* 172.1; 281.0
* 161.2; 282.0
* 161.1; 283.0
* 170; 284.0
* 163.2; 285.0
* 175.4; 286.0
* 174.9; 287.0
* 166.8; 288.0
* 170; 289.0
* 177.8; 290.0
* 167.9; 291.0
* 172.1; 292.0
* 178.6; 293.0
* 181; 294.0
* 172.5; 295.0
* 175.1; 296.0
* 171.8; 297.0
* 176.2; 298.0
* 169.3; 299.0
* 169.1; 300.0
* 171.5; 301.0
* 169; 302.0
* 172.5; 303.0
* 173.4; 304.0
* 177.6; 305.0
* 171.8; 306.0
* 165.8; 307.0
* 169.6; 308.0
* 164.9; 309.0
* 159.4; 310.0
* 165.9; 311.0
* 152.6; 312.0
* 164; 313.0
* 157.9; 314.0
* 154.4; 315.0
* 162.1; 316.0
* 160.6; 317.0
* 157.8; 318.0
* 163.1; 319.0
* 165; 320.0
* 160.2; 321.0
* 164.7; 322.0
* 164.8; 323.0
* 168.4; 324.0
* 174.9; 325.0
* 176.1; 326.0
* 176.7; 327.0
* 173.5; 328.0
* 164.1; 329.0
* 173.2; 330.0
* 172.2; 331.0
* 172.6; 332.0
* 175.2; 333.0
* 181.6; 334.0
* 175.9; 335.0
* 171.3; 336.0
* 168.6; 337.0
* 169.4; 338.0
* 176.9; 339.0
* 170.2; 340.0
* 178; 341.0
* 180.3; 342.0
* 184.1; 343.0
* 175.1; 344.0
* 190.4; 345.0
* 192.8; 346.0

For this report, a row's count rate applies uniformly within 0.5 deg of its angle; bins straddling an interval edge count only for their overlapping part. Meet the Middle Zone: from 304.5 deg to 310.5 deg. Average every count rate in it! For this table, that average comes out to 168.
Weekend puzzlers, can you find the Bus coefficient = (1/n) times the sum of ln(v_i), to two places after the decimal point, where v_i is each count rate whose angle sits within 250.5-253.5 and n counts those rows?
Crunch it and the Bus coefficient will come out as 5.26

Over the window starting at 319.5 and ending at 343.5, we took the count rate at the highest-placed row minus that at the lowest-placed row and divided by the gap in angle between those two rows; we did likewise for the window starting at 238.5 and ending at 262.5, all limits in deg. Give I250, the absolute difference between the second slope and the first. 1.0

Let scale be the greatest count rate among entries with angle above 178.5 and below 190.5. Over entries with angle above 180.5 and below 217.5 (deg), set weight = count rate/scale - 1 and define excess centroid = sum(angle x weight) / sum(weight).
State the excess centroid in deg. 199.5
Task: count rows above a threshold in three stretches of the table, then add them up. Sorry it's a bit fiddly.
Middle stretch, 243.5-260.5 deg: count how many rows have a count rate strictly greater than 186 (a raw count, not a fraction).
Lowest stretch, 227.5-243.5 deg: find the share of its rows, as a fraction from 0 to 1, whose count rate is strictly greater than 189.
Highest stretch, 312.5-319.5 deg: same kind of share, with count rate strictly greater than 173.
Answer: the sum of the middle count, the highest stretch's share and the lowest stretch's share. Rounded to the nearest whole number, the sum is 14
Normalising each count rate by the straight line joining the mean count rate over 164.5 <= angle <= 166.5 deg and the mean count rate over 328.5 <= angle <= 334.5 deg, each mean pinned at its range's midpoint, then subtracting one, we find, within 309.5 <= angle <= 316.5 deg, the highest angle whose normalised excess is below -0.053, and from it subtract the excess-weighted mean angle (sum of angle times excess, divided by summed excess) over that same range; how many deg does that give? 3.0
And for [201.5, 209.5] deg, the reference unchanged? 2.8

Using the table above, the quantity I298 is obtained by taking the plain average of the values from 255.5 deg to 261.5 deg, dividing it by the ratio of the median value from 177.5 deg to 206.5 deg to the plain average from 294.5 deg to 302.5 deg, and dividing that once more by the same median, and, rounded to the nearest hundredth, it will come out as 0.99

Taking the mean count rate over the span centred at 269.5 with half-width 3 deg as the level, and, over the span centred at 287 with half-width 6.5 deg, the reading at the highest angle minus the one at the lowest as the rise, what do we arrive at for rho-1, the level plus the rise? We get 192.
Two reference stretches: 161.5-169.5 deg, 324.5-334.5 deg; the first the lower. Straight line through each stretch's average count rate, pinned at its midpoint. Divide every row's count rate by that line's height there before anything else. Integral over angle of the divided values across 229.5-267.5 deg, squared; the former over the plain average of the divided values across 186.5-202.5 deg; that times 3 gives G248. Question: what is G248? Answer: 4727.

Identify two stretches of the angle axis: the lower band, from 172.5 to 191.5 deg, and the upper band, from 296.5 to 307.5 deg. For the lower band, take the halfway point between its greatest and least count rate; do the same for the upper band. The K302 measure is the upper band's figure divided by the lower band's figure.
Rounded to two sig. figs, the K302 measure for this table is 0.90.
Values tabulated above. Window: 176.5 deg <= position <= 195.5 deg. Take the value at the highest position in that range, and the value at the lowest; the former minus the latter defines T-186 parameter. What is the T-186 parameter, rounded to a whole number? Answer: -25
